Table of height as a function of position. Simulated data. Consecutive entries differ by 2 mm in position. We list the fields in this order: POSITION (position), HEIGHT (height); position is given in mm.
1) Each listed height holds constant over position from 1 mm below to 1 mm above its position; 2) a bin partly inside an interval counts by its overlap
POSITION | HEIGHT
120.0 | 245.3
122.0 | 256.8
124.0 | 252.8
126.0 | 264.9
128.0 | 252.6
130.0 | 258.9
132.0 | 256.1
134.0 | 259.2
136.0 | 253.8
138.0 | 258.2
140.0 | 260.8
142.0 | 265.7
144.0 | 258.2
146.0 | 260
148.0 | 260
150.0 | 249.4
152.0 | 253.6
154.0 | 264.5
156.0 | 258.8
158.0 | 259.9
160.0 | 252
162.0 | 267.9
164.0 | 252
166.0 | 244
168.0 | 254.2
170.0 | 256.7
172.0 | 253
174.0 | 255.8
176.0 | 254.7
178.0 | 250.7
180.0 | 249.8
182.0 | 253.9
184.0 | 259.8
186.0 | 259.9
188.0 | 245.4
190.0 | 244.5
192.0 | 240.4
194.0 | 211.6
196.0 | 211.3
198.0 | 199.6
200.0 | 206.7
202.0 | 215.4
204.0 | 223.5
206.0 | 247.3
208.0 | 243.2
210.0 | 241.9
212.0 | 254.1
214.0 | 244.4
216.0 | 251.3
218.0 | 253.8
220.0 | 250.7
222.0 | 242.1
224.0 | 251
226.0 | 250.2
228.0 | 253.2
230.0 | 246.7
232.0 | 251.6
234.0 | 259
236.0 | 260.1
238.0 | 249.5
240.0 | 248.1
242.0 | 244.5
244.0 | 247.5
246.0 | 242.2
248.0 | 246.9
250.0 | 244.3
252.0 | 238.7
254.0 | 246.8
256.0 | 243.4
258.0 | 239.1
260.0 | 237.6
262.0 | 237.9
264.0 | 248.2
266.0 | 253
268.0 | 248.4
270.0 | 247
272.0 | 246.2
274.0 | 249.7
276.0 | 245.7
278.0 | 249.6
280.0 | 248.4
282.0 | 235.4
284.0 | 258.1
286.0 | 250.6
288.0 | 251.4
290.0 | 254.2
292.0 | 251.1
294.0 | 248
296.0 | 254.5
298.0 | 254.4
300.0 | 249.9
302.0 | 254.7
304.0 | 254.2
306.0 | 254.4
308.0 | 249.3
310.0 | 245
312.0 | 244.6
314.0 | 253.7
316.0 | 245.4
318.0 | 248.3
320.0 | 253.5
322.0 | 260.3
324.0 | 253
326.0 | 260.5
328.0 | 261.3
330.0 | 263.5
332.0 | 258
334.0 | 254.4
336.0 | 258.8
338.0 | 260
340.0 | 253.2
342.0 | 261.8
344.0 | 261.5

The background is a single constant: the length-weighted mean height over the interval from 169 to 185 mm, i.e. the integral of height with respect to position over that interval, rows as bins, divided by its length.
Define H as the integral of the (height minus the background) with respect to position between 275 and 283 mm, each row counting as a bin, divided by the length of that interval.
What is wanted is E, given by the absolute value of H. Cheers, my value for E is 10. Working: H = -10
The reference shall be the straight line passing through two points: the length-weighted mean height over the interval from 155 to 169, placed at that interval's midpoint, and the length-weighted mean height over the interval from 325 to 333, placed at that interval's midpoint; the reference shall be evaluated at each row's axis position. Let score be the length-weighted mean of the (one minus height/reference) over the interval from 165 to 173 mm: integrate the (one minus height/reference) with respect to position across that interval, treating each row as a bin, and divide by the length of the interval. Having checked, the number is 0.015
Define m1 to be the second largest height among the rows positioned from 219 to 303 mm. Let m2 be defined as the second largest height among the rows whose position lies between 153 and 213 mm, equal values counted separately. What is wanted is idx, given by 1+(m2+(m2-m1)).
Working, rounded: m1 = 259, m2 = 264.5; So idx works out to 271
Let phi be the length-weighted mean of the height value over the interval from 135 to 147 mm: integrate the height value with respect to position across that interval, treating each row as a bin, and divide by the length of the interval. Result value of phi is 259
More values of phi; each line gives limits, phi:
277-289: 249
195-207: 217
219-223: 246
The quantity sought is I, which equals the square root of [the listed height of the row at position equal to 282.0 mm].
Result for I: 15.3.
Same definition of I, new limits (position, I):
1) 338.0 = 16.1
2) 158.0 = 16.1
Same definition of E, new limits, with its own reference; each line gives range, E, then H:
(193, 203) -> 45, -45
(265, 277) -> 6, -6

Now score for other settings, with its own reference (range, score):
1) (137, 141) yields -0.018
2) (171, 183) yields 0.012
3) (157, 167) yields 0.001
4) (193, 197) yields 0.176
